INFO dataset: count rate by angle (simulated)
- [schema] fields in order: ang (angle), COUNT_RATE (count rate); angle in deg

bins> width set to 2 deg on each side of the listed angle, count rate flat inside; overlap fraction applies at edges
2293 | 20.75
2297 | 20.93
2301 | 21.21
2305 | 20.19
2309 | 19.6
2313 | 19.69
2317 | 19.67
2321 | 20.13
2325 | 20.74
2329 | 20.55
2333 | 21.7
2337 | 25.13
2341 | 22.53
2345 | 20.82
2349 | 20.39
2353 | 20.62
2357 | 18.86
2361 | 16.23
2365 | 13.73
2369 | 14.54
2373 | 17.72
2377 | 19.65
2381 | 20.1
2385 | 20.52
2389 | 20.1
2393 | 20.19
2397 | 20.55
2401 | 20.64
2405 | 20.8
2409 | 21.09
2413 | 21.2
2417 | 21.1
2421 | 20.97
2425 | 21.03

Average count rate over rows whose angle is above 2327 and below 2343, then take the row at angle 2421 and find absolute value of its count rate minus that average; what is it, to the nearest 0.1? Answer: 1.5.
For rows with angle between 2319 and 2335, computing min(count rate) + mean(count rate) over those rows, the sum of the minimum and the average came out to 40.9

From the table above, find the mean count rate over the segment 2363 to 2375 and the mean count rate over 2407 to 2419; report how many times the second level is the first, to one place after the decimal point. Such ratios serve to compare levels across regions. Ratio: 1.4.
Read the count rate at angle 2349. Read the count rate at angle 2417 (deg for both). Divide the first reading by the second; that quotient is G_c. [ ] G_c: 0.97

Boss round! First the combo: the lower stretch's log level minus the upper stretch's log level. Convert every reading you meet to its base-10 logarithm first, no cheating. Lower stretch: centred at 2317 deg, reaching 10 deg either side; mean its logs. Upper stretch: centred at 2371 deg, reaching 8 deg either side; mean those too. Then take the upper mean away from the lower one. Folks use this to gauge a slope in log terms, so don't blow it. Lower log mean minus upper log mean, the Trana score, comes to 0.090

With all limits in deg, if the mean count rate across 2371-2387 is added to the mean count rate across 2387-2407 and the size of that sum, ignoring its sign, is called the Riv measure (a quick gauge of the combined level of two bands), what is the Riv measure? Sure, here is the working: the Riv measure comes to 40.0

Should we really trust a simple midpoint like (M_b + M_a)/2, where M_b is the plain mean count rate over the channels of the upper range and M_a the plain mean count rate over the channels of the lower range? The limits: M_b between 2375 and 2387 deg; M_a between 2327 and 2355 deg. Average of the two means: 20.9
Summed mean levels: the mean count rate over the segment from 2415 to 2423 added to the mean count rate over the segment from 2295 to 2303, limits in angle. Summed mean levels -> 42.1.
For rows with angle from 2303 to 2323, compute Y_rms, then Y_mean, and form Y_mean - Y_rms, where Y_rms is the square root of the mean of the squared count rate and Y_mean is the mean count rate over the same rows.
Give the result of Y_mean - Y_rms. 0.00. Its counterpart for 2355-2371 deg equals -0.12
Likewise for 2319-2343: -0.07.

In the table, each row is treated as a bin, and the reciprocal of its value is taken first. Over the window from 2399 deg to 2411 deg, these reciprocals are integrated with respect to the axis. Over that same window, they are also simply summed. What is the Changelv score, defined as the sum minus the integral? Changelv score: -0.43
